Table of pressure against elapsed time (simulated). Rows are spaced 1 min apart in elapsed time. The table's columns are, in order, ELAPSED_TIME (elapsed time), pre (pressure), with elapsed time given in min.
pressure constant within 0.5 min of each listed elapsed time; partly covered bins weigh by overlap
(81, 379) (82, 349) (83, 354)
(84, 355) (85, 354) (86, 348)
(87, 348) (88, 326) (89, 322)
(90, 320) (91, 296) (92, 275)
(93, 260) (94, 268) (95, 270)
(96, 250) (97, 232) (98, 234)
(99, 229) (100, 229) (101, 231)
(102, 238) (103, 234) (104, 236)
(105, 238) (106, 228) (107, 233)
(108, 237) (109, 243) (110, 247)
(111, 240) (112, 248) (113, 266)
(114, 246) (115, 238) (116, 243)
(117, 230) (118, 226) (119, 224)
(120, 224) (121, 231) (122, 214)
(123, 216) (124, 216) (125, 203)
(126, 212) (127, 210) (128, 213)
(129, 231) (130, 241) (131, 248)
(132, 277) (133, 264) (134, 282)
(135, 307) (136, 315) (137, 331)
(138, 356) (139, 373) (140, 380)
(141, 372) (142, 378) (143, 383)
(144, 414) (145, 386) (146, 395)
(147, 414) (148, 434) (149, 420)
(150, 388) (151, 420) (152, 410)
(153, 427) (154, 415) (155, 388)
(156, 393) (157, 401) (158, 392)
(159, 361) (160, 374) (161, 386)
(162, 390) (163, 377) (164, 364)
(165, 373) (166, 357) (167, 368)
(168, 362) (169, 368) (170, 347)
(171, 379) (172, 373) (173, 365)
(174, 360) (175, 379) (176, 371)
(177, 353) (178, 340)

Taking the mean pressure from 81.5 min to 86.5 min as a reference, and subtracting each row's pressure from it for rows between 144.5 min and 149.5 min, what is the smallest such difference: -82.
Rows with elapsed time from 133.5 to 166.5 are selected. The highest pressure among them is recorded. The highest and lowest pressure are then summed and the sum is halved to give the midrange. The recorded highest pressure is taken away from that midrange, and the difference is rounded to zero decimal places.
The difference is -76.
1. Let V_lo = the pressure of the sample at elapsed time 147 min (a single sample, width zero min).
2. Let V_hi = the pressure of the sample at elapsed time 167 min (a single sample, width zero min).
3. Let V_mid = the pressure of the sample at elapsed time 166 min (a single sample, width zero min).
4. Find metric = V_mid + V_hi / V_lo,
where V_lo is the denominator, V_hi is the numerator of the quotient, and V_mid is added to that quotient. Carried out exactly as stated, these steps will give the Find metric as 358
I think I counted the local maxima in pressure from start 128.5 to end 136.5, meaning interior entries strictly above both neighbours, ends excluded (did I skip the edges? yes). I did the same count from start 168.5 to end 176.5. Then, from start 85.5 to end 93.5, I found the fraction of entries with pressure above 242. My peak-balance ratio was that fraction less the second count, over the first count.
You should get -1.00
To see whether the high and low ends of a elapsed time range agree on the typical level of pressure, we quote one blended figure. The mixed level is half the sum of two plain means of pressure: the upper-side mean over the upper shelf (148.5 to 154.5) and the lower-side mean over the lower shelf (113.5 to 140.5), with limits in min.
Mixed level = 335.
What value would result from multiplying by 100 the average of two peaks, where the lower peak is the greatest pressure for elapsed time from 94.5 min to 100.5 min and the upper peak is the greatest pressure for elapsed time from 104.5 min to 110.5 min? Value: 25850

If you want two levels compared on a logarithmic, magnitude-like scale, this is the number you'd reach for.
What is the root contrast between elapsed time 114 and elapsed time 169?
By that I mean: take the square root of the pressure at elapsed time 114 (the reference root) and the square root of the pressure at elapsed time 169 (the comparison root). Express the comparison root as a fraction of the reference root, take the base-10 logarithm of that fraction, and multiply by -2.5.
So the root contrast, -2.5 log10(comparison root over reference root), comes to -0.22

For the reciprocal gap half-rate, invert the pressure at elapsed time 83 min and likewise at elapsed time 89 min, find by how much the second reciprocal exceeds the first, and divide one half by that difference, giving 1781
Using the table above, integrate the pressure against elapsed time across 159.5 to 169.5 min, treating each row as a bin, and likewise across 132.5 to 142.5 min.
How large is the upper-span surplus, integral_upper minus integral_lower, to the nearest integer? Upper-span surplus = 361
